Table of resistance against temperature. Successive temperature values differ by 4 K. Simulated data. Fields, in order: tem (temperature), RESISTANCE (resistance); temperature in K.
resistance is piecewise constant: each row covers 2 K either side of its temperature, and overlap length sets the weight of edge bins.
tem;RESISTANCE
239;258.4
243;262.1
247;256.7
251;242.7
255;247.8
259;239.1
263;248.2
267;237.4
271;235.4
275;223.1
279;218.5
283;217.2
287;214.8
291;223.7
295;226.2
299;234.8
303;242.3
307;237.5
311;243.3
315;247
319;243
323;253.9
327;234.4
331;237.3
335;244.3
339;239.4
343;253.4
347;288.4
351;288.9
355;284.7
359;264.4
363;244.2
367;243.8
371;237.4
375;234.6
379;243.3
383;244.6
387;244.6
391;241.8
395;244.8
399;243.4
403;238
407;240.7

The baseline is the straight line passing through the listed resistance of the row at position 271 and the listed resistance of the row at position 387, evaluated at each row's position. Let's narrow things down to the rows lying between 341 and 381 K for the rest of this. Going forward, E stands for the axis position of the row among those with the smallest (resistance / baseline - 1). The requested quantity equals 375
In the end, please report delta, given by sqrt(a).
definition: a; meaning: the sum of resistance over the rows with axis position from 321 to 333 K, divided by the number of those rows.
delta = 15.55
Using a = 242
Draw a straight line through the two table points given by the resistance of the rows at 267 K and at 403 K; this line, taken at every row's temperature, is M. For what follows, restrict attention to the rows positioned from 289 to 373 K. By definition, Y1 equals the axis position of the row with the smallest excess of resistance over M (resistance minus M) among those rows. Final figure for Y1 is 291 K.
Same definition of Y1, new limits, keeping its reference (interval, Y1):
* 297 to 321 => 299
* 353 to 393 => 375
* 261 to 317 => 287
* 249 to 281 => 279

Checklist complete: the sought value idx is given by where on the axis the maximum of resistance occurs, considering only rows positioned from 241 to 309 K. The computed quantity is 243 K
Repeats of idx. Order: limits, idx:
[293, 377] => 351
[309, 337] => 323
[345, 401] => 351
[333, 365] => 351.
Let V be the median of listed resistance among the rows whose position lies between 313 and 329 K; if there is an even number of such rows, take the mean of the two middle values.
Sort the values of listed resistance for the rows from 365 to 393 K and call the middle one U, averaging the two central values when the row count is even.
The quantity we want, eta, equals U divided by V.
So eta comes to 0.993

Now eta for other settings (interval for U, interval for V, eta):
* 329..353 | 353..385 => 1.020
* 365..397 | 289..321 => 1.015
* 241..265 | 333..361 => 0.938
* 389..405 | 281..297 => 1.100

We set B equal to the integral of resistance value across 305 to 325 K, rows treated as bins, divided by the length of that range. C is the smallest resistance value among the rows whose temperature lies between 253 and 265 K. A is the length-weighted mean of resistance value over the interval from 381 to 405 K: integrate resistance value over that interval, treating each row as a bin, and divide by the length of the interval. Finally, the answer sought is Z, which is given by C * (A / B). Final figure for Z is 237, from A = 243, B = 245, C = 239.1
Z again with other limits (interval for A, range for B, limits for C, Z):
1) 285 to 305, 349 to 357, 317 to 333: 187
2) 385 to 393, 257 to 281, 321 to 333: 244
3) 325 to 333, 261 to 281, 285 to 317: 218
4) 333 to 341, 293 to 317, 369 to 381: 238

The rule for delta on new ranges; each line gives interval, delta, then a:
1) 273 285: 14.82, 220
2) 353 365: 16.26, 264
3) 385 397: 15.61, 244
